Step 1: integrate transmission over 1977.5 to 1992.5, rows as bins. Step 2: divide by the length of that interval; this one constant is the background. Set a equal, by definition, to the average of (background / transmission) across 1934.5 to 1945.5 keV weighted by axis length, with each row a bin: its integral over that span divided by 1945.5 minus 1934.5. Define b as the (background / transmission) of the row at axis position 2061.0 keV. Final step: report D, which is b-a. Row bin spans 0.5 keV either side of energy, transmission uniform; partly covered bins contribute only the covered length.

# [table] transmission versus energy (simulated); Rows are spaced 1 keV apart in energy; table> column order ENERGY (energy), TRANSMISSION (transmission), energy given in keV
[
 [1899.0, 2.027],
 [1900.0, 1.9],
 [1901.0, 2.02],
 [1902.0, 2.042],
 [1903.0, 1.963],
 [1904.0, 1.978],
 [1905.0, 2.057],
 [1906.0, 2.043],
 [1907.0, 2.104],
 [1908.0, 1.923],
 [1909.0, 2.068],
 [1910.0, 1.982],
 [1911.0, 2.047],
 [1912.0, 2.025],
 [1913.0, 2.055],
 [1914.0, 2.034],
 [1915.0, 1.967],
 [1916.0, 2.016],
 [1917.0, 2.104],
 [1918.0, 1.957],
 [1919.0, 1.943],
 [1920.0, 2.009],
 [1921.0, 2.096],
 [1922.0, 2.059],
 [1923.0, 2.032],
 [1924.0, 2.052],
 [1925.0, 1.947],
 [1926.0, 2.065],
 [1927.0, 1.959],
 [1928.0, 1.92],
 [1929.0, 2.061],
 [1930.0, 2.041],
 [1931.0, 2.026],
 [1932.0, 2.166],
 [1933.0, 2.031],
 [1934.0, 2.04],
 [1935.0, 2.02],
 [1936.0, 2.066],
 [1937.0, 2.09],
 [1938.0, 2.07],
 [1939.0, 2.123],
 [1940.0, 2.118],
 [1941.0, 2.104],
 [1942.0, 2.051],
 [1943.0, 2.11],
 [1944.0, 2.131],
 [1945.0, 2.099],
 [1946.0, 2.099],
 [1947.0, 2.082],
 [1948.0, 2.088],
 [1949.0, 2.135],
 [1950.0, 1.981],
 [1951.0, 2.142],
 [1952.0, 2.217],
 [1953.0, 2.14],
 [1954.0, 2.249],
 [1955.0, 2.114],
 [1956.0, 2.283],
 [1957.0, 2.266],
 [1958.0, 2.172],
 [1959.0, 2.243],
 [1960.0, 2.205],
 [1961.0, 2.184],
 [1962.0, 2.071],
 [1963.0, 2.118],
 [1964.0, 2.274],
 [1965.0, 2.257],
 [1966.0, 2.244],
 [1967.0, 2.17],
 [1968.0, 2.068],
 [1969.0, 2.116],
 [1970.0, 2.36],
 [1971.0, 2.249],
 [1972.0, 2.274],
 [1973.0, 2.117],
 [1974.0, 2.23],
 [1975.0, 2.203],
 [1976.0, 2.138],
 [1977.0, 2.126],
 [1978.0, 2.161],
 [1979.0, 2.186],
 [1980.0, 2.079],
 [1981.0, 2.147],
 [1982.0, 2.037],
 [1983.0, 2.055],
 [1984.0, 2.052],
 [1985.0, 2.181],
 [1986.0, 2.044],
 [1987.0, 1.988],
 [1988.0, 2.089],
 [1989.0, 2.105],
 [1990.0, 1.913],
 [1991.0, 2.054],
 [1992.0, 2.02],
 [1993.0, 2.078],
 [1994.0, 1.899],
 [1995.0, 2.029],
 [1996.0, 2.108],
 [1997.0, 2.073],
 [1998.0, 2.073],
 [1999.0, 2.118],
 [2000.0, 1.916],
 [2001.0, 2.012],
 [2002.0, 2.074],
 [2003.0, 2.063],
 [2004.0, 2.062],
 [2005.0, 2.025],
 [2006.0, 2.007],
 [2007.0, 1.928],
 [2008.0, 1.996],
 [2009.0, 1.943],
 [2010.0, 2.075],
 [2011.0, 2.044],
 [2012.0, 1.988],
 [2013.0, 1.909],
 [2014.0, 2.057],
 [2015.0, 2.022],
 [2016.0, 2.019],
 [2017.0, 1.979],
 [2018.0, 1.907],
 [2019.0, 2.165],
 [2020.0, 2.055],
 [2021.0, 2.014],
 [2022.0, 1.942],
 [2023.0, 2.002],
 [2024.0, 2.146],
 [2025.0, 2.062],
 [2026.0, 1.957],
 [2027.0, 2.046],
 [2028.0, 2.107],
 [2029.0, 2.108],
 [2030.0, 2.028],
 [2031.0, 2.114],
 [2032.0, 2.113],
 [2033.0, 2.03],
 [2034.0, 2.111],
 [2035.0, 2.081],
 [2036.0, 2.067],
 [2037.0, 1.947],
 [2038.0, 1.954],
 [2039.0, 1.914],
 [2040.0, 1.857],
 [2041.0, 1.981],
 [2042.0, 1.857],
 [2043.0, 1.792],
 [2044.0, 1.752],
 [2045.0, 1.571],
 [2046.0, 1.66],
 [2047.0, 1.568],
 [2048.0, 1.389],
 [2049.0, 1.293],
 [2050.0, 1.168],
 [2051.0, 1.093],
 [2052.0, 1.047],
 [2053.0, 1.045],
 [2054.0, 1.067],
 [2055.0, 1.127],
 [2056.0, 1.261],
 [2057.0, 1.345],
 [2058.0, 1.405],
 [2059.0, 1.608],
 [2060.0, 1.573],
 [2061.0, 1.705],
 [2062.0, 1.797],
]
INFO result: 0.223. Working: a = 0.99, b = 1.22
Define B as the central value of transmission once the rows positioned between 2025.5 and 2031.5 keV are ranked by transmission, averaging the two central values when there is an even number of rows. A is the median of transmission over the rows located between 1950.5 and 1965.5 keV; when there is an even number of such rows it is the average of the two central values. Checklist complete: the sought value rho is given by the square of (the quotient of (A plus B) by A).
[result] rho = 3.77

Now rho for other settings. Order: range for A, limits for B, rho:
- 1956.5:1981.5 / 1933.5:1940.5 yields 3.79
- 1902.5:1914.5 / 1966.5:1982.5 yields 4.23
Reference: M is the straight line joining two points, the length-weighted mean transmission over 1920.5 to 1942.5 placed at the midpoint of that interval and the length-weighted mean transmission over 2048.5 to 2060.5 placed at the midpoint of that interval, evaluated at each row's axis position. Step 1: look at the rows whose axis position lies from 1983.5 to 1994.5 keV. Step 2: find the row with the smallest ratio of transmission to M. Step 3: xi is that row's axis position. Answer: 1990.0 keV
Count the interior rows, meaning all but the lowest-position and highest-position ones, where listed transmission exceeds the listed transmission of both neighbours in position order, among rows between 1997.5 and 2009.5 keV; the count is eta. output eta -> 3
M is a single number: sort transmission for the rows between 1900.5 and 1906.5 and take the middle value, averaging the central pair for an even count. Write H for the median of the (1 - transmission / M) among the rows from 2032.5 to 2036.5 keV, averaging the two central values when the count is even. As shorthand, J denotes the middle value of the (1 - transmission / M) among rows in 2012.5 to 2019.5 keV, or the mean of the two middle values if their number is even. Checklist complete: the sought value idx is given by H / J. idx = -3.6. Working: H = -0.02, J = 0.006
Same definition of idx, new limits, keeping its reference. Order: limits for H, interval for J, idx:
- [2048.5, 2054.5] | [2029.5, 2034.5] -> -11.9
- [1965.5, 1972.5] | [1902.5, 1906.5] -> -10.4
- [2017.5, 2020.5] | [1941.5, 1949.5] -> 0.4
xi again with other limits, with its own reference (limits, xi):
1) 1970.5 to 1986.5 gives 1982.0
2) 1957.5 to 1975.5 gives 1962.0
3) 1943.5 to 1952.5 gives 1950.0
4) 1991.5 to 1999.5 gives 1994.0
